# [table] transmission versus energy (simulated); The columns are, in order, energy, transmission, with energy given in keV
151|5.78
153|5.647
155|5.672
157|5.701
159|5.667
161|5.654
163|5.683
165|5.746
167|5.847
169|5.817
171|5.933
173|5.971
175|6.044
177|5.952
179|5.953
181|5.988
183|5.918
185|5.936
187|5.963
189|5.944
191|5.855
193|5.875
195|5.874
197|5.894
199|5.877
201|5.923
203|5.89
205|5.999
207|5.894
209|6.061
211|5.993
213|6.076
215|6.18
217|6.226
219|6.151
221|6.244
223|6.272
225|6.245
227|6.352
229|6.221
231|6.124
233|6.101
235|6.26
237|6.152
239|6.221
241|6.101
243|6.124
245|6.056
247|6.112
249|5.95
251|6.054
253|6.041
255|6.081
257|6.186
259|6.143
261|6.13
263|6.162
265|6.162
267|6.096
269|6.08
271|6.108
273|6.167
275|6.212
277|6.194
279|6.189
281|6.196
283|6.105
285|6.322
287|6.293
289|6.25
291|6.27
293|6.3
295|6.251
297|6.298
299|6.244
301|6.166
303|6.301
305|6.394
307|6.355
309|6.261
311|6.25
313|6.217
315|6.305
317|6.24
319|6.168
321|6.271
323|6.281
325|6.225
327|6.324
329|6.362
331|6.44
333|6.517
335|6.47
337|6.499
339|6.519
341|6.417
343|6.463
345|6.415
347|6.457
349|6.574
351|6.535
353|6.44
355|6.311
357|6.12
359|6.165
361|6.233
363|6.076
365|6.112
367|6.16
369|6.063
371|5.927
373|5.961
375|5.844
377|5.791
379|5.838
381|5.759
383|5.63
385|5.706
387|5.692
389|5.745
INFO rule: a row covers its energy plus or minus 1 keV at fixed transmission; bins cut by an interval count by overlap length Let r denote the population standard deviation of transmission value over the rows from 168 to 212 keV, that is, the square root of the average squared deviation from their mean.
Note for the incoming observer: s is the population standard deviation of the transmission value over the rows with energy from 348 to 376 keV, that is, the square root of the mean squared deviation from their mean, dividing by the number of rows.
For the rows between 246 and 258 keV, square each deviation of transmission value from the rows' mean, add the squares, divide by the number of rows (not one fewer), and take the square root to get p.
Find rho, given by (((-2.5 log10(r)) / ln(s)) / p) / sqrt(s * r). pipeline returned -246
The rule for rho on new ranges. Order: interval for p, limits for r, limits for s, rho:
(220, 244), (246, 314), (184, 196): -165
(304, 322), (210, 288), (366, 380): -190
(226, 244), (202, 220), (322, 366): -119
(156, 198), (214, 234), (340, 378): -137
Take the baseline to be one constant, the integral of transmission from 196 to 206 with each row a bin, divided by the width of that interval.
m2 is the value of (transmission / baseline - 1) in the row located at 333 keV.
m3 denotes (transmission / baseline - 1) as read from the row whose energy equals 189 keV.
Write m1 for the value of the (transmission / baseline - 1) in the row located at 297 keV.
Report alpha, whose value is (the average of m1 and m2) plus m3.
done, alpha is 0.09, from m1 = 0.06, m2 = 0.10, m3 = 0.005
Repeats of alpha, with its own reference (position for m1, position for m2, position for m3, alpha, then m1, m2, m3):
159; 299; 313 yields 0.06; -0.04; 0.06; 0.051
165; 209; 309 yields 0.06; -0.03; 0.02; 0.058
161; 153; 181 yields -0.03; -0.04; -0.05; 0.012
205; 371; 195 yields 0.00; 0.01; 0.00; -0.007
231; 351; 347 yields 0.16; 0.04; 0.10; 0.091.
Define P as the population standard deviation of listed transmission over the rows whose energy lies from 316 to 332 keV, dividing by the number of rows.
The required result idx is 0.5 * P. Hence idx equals 0.040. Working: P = 0.080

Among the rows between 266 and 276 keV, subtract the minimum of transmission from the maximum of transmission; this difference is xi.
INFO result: 0.13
